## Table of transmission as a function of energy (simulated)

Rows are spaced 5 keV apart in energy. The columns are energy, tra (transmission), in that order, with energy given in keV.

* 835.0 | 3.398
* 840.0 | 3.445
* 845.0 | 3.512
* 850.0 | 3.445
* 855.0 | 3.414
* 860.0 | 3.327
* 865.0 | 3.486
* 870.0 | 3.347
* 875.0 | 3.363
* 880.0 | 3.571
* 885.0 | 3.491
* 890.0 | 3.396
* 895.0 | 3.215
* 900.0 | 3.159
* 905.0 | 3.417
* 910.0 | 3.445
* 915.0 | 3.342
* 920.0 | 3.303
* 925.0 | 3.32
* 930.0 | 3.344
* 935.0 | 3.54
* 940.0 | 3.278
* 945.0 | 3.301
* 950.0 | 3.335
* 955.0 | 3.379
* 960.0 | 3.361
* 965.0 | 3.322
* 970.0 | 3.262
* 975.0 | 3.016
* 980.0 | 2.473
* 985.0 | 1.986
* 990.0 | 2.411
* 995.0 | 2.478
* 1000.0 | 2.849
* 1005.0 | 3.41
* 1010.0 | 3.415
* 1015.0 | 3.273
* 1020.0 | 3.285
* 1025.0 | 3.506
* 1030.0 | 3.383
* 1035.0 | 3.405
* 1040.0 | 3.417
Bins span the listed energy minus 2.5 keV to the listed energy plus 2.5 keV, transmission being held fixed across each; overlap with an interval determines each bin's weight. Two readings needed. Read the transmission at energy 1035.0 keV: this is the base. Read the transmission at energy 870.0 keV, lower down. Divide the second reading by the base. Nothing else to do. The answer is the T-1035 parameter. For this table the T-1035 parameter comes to 0.983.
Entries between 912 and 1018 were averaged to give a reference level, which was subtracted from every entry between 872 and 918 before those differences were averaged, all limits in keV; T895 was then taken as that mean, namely 0.26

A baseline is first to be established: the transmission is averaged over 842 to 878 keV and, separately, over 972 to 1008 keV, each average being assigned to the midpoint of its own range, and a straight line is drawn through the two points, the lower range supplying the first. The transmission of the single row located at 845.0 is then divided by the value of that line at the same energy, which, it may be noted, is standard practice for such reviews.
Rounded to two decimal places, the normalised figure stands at 1.00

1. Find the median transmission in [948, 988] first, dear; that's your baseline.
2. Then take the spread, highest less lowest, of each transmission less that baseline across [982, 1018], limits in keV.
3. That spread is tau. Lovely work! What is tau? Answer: 1.43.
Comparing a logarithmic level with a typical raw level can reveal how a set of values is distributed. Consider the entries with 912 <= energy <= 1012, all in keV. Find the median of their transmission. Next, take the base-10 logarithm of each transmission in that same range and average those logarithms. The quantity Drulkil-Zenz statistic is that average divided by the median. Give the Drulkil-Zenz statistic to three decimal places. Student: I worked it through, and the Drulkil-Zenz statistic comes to 0.147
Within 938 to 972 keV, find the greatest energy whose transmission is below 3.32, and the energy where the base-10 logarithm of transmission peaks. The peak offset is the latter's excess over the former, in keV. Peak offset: -15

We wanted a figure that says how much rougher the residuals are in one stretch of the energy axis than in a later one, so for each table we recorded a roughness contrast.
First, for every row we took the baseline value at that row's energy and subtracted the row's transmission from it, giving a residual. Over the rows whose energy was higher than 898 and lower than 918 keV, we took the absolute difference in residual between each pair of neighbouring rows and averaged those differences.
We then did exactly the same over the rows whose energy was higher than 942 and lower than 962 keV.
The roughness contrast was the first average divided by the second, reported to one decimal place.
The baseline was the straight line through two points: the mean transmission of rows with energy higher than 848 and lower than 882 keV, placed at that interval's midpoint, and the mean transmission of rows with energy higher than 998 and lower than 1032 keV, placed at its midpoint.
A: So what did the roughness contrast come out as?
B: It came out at 3.9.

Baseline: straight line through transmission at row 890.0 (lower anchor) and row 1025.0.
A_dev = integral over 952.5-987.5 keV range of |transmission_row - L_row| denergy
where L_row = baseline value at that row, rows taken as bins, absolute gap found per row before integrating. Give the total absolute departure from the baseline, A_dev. 17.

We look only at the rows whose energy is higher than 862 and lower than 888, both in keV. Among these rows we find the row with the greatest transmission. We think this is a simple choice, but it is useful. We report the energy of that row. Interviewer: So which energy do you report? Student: 880.0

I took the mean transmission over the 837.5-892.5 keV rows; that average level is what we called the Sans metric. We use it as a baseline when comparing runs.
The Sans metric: 3.44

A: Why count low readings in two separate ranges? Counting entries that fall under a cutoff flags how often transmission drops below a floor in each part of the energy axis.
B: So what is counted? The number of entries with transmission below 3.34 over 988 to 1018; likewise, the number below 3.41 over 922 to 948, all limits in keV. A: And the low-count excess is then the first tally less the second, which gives 0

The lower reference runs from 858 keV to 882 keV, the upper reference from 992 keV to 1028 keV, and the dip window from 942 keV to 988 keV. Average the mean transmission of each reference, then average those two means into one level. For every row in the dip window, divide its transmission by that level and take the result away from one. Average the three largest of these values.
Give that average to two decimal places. 0.24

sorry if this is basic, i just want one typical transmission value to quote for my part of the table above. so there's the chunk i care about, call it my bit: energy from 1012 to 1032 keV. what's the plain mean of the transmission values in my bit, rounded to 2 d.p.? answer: 3.36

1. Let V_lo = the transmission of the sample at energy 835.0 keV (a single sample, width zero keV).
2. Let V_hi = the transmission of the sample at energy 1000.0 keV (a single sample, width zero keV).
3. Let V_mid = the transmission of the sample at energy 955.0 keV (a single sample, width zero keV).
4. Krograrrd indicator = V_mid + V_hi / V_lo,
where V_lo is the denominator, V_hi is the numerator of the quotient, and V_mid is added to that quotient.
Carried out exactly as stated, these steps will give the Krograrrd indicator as 4.22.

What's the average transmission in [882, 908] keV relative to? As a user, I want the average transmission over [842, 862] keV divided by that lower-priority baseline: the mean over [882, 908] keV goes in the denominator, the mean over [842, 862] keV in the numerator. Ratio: 1.03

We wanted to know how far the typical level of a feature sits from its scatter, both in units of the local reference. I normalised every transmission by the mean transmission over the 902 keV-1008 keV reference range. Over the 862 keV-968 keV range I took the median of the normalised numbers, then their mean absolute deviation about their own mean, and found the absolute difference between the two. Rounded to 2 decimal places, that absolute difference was 1.05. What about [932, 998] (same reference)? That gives 0.92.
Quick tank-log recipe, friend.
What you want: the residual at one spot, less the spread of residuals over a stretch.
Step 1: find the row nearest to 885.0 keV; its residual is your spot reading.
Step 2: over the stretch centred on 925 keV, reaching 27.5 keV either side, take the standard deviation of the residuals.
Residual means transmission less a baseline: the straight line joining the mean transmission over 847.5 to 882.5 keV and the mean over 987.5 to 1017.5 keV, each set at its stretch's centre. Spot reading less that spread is 0.02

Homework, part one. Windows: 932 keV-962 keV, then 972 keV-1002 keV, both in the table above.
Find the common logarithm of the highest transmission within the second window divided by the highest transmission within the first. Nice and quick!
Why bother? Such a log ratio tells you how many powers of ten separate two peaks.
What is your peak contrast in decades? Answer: -0.070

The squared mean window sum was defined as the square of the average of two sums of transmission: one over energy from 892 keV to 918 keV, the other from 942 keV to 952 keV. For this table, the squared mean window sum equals 135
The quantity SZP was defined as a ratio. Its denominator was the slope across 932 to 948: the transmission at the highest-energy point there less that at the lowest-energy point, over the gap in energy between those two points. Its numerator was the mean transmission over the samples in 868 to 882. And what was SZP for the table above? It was -143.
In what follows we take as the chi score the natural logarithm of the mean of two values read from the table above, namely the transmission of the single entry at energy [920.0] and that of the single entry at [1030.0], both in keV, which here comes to 1.207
